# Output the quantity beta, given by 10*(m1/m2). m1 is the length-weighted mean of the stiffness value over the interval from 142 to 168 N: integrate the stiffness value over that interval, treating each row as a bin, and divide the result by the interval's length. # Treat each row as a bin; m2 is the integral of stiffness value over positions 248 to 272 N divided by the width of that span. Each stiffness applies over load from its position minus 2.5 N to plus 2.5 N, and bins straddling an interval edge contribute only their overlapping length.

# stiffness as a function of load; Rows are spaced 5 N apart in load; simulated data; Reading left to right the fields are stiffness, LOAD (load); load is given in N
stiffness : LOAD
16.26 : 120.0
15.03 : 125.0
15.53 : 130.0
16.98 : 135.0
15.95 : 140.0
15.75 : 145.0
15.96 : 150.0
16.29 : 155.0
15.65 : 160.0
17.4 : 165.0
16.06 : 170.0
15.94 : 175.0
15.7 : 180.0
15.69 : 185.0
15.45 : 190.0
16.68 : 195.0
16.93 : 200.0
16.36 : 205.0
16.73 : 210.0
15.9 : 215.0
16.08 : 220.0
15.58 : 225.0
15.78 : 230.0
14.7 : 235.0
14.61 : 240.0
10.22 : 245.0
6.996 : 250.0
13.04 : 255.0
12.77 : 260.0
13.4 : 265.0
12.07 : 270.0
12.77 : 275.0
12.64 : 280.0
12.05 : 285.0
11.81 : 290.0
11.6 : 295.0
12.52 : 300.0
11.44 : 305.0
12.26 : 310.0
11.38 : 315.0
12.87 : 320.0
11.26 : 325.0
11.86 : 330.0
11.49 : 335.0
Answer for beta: 13.8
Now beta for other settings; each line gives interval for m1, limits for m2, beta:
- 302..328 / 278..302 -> 9.8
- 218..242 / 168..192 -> 9.7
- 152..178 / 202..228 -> 10.1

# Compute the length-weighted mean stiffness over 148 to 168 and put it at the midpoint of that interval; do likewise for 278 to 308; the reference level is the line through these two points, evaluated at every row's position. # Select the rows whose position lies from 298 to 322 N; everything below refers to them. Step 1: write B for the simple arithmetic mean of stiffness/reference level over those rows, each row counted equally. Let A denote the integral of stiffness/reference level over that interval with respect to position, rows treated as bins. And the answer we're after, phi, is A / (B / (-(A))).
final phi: -606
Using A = 25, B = 1.056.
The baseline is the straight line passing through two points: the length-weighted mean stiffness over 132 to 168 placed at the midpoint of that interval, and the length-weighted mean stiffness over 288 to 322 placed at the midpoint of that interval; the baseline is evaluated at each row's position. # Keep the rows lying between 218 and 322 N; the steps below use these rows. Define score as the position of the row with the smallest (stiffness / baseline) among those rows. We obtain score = 250.0 N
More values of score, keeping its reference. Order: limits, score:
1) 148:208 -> 160.0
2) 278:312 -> 295.0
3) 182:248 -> 245.0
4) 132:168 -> 145.0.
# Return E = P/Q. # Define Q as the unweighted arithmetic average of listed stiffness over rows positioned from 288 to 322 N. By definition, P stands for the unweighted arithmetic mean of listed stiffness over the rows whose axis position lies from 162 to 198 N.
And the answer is 1.35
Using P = 16.1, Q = 12.0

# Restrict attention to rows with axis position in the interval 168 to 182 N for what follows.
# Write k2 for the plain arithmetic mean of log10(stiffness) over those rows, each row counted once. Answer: 1.20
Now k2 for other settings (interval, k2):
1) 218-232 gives 1.20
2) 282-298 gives 1.07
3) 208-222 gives 1.21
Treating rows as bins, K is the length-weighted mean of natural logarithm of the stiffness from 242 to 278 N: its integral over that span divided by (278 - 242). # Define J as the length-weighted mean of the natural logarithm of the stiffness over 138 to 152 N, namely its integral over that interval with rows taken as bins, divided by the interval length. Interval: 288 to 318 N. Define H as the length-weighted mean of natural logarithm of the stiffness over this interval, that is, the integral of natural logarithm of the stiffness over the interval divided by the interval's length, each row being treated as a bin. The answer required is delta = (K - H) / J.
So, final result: -0.013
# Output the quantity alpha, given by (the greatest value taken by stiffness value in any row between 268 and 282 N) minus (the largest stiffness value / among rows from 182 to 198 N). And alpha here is -3.9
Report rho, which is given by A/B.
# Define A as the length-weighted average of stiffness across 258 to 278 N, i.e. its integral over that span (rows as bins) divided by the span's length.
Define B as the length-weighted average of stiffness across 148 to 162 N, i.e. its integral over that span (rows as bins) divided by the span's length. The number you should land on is 0.80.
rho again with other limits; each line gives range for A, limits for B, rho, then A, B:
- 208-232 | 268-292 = 1.30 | 16.0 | 12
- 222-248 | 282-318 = 1.18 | 14.1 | 12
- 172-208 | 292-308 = 1.36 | 16.1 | 12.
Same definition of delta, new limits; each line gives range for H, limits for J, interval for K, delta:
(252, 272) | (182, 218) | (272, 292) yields -0.009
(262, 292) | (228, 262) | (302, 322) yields -0.016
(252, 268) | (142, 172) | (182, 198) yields 0.080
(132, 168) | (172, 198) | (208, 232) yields -0.006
